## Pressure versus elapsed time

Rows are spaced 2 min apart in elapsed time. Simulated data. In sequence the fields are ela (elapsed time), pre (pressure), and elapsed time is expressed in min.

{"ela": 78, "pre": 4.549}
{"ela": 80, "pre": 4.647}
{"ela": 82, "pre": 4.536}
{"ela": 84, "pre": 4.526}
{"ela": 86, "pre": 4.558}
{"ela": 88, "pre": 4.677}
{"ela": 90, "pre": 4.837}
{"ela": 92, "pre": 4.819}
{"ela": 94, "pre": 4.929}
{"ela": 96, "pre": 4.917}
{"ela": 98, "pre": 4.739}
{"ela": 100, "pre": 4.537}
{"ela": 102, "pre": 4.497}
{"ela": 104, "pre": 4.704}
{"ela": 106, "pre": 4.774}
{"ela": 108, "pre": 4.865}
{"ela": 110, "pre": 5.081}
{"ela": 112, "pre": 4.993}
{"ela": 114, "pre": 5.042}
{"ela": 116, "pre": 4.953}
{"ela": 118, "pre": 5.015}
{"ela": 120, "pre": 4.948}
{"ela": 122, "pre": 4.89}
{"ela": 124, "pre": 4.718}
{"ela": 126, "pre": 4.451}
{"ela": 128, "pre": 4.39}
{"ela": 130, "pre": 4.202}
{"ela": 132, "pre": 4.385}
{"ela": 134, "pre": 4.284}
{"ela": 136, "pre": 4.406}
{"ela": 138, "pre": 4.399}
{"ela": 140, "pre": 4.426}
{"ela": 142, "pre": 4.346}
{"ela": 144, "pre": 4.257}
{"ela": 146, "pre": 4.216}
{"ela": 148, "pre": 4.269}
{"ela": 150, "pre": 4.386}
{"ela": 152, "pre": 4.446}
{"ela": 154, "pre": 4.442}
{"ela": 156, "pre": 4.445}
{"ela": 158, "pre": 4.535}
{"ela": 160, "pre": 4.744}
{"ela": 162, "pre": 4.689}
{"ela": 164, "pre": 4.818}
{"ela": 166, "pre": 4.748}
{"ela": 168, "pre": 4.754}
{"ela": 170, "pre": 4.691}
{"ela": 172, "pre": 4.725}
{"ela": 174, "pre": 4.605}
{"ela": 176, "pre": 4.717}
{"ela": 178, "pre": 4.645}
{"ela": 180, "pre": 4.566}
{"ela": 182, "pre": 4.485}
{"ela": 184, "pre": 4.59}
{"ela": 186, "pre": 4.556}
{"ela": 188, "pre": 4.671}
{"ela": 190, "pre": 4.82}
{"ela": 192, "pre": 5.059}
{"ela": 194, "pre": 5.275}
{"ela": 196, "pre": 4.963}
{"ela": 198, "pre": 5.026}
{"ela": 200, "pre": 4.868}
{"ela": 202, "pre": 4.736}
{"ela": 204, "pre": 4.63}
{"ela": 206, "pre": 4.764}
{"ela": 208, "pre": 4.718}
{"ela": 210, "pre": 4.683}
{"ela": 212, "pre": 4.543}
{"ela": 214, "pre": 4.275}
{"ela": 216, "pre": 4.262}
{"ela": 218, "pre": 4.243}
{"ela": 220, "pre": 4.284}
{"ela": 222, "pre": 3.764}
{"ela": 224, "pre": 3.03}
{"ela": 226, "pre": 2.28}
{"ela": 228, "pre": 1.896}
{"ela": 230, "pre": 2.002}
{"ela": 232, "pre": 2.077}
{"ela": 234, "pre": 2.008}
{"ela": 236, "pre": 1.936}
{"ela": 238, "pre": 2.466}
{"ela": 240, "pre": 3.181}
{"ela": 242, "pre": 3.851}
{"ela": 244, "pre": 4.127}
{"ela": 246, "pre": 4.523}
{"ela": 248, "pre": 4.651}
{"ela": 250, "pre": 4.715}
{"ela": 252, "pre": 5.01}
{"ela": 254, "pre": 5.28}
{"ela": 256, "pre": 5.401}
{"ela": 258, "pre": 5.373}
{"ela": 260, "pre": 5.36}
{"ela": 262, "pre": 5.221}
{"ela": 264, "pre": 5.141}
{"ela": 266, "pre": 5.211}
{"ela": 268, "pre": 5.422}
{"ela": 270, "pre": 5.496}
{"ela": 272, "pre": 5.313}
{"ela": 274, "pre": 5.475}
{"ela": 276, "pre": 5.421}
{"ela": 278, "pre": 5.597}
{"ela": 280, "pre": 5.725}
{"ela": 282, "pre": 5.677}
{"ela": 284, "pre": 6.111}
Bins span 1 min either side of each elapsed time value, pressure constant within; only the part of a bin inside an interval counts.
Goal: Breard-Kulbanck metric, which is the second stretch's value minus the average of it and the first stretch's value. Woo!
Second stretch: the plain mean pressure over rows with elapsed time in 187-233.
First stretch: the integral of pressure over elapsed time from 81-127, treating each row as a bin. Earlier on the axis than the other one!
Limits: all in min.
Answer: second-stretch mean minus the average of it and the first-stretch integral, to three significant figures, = -108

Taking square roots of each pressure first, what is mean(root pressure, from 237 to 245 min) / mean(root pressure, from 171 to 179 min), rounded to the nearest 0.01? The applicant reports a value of 0.85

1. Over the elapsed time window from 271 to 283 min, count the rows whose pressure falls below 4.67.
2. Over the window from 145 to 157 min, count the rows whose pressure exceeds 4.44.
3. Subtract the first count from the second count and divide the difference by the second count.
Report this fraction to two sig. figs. 1.0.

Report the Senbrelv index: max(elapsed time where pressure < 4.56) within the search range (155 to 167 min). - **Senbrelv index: 158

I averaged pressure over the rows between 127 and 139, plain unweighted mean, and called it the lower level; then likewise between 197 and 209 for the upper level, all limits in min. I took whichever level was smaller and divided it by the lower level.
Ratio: 1.00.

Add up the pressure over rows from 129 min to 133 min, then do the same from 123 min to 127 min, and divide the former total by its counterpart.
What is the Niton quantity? 0.94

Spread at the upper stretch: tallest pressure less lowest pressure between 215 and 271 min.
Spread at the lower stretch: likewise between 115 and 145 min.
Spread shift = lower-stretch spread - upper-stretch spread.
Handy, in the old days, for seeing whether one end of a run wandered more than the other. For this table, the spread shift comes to -2.8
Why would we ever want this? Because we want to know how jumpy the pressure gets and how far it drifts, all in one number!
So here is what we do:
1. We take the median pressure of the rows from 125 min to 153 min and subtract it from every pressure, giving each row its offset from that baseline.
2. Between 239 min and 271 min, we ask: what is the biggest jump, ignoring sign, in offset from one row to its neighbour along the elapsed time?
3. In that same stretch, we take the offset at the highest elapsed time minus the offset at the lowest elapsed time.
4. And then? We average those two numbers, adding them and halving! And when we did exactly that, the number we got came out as 1.5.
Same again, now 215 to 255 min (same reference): 0.9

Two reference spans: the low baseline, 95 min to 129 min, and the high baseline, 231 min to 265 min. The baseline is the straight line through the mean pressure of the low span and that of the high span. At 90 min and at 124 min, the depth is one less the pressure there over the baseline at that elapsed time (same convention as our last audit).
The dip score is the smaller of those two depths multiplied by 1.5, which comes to 0.006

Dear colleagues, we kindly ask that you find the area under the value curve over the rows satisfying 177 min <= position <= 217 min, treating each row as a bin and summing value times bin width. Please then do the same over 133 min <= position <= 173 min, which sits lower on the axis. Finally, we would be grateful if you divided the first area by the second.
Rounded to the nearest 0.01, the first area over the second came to 1.05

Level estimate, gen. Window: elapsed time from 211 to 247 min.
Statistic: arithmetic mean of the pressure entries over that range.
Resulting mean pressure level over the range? 3.26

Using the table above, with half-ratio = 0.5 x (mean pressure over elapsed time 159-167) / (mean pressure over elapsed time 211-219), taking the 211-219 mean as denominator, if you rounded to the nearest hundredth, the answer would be 0.55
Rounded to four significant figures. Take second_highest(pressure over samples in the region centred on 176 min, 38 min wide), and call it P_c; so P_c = 5.059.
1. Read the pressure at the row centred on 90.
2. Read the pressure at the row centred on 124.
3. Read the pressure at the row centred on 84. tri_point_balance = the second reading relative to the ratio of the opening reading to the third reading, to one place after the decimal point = 4.4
